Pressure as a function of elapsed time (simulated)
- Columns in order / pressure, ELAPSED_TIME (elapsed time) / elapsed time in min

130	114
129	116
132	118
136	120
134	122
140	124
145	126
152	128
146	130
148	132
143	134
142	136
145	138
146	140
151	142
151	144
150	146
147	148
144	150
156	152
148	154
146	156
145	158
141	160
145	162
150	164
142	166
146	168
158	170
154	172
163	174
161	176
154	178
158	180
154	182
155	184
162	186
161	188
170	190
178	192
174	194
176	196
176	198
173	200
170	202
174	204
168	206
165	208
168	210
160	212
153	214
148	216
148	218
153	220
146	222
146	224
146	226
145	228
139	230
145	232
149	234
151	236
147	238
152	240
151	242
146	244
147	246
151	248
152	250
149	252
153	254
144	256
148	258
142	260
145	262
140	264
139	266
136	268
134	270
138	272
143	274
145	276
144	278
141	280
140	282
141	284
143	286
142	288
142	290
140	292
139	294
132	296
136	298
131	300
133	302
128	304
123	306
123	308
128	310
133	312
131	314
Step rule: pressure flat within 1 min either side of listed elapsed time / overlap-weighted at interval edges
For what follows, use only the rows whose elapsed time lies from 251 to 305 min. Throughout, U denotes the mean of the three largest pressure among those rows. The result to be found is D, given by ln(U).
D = 5.01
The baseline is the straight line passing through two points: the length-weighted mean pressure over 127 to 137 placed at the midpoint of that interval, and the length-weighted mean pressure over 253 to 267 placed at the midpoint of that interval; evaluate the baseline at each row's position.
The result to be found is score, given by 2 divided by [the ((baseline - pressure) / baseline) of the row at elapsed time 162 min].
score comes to 372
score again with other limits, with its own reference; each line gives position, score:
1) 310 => 18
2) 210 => -13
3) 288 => 141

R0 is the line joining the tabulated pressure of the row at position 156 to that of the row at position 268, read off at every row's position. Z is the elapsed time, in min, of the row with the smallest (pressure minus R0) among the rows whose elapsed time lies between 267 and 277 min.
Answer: 270 min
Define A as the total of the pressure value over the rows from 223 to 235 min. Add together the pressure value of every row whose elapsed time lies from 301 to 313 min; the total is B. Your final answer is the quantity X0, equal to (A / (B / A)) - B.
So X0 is 218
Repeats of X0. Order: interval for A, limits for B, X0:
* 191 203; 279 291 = 442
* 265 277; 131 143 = -78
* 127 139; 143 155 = -40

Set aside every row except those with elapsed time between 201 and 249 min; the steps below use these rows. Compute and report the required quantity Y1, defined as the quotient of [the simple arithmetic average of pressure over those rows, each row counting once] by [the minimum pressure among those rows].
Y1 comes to 1.10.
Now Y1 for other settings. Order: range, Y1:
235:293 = 1.08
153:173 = 1.05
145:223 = 1.12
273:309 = 1.11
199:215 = 1.09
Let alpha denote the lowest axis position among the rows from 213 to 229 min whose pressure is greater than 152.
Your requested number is 214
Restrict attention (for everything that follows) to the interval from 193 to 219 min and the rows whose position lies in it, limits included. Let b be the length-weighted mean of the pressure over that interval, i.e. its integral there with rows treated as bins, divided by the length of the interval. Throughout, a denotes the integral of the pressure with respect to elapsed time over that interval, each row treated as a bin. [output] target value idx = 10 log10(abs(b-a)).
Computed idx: 36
